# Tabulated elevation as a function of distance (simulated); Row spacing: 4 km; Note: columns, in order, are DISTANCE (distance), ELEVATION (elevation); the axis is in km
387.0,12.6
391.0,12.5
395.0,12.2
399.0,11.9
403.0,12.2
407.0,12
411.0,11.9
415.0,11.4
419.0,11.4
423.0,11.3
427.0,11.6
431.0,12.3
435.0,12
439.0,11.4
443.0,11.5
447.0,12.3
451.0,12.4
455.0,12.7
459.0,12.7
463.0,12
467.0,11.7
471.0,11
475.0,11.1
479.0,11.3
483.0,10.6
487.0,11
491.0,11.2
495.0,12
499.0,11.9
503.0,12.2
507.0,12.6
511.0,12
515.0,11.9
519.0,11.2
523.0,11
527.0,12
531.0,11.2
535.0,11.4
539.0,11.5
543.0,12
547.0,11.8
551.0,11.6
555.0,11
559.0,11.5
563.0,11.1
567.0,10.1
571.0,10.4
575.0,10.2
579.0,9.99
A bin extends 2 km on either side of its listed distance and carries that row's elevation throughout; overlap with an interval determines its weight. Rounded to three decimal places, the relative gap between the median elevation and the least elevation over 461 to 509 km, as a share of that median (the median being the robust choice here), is 0.078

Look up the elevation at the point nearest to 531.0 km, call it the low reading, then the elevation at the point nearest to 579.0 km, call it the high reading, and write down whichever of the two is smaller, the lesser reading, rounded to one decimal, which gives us 10.0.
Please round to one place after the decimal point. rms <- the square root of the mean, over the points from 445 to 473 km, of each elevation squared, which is 12.1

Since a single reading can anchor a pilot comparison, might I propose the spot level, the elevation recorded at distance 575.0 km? 10.2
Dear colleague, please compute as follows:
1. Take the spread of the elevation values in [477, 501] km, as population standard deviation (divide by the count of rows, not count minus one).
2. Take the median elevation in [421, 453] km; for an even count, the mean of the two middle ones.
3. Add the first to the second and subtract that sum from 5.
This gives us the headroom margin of -7.29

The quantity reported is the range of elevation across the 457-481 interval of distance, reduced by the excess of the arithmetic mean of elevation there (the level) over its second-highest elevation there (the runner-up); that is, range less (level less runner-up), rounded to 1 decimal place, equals 2.1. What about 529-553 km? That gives 1.0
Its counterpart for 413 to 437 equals 1.3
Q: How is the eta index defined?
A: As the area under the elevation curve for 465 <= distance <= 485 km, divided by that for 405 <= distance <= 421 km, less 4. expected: -2.8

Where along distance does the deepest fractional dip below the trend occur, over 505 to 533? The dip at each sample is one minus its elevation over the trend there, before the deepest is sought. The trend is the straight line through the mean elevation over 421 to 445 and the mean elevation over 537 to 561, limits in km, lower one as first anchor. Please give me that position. 523.0 km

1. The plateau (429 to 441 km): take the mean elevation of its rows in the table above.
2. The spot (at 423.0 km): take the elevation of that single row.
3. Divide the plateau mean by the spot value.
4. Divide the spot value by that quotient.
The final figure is 10.7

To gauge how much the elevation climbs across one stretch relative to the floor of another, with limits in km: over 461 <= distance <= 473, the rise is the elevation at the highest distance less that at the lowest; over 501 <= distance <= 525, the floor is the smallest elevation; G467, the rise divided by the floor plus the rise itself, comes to -1.1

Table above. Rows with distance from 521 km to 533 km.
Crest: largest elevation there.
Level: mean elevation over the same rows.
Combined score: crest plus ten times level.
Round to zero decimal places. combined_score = 126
